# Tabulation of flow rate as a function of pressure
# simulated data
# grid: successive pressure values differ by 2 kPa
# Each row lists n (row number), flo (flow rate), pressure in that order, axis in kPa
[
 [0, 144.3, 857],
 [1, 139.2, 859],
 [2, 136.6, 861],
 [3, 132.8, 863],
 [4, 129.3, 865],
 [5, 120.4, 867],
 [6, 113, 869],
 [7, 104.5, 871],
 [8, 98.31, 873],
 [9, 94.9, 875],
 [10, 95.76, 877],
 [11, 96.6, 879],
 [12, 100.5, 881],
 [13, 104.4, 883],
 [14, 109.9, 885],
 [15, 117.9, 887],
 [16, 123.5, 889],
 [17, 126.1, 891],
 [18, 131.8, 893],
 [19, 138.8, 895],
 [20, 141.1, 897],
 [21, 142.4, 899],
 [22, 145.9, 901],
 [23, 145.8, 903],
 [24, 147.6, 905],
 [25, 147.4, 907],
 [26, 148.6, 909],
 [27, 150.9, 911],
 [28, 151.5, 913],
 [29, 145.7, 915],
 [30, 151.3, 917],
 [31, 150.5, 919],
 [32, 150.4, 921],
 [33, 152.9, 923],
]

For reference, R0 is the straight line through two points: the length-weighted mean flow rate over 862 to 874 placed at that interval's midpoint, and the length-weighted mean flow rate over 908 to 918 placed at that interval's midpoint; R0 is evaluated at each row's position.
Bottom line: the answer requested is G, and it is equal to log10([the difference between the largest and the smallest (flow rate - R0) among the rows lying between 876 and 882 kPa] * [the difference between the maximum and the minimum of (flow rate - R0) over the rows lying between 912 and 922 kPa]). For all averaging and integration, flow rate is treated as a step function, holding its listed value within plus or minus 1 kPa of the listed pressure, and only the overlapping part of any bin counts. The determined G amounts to 1.2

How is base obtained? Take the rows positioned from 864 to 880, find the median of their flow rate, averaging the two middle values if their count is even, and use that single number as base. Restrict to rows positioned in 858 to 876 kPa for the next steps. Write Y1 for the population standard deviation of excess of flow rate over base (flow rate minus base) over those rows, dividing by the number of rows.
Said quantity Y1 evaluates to 16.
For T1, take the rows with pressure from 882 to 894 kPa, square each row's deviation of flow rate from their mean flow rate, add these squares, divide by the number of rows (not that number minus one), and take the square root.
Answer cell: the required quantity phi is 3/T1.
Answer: 0.3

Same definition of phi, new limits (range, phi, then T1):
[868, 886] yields 0.5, 6.1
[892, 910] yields 0.6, 5.1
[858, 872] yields 0.3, 12.0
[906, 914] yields 1.8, 1.7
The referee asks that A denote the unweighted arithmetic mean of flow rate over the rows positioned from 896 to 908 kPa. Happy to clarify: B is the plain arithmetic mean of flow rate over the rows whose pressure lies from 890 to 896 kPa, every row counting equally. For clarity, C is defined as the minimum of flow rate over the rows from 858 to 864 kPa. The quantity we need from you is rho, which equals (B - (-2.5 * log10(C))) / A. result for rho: 0.95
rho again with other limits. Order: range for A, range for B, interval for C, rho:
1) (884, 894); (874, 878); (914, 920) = 0.83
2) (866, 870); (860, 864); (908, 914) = 1.20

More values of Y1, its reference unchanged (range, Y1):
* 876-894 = 13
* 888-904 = 8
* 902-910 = 1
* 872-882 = 2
